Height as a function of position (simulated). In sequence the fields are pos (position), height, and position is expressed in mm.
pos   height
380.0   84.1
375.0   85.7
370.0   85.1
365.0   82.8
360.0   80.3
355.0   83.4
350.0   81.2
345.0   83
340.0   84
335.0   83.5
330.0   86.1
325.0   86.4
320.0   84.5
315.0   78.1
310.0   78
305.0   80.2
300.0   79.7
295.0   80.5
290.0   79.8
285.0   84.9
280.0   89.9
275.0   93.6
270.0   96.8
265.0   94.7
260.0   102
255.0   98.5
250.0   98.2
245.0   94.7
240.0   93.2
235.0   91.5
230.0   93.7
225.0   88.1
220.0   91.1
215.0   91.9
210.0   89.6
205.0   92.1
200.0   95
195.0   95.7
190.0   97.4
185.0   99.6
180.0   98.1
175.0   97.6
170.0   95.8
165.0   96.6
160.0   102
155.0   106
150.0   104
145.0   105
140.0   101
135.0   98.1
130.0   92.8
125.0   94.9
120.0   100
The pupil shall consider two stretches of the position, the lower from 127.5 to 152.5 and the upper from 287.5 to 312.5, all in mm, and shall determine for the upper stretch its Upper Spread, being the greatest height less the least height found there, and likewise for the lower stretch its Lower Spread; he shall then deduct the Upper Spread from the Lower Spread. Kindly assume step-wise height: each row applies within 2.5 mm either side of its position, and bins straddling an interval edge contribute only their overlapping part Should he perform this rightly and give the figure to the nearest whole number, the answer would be 10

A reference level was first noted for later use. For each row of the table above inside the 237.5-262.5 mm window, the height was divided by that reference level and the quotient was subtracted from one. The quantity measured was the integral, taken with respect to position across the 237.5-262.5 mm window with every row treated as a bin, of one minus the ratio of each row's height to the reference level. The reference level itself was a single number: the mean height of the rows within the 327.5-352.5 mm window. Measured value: -4.1 mm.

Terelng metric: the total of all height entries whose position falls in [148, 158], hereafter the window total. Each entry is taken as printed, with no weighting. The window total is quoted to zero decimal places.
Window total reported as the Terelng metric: 210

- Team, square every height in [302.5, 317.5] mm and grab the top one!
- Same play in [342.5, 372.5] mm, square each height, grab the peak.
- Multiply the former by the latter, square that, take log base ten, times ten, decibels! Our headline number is 153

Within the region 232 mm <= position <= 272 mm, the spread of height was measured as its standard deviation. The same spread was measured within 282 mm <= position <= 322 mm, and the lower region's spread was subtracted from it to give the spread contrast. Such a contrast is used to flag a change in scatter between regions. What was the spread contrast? -0.7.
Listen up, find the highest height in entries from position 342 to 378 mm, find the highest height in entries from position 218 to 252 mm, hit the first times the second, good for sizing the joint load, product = 8416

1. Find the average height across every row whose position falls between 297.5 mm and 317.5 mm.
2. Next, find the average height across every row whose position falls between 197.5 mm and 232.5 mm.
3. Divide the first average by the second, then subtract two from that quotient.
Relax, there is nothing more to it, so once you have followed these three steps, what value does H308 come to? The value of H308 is -1.14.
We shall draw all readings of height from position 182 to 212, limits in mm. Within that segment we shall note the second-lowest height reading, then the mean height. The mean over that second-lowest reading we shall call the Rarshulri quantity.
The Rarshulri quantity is 1.03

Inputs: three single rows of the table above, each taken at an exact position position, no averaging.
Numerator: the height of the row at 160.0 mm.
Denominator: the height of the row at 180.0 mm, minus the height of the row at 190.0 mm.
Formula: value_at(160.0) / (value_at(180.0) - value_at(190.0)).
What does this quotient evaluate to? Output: 146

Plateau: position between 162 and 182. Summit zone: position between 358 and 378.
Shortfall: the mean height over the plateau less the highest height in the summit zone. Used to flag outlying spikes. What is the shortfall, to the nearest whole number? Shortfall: 11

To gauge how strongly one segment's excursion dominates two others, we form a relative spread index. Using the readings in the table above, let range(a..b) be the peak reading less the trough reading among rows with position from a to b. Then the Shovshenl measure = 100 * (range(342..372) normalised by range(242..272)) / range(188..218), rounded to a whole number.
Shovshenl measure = 8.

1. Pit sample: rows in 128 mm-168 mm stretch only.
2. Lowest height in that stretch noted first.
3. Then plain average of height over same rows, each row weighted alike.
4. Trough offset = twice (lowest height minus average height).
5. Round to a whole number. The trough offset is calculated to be -16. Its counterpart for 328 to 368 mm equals -5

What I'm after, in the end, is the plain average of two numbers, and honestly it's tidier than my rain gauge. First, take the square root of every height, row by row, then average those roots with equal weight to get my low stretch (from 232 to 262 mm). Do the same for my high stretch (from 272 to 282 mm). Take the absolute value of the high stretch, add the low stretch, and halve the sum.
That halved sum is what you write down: 9.70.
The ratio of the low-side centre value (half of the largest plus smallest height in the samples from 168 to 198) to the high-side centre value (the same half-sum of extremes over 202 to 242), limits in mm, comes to 1.07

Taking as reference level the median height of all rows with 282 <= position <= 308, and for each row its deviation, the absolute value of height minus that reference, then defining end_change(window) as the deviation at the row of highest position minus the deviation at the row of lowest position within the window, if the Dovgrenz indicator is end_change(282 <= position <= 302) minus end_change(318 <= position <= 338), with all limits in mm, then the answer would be -3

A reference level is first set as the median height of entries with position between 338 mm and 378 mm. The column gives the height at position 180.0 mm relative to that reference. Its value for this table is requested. 15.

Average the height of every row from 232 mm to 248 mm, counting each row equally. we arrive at 93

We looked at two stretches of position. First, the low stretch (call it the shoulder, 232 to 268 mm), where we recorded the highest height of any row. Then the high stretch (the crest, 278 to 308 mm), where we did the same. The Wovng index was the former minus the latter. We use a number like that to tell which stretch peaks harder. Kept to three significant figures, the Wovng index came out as 12.1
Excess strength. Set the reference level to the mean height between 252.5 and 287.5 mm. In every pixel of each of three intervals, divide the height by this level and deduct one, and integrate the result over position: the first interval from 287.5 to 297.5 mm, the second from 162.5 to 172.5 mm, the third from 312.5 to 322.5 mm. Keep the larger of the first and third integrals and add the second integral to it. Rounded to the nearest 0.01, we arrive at -1.19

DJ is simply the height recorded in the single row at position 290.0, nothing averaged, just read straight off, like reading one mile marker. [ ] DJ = 79.8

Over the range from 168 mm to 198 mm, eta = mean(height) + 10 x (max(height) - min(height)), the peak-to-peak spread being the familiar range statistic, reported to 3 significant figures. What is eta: 136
